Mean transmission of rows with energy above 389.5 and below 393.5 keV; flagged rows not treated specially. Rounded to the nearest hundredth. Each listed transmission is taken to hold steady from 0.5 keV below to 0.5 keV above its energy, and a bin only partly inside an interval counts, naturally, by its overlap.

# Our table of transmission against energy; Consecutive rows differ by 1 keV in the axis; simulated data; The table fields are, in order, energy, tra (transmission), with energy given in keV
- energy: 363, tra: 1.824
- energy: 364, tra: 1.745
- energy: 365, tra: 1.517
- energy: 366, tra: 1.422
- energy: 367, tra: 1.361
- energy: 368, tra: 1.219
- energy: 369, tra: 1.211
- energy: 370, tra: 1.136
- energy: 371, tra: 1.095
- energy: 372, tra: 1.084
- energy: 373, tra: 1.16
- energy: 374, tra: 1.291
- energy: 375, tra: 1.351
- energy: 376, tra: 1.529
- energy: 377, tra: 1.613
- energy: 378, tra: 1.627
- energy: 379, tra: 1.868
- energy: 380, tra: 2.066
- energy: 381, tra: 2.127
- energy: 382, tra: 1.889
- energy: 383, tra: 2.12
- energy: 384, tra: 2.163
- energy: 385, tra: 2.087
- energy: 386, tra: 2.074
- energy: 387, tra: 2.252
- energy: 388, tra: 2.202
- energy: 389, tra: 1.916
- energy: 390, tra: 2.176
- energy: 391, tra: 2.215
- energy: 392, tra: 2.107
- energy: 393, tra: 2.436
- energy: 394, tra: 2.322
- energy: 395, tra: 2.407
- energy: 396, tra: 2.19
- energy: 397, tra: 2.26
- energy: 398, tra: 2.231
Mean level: 2.23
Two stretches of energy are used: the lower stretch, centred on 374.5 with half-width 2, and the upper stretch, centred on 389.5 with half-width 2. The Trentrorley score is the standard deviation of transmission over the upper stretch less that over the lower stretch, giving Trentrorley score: -0.01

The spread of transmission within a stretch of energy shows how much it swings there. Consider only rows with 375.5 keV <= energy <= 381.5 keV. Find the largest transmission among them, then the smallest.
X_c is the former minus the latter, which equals 0.60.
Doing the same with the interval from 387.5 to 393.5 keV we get 0.52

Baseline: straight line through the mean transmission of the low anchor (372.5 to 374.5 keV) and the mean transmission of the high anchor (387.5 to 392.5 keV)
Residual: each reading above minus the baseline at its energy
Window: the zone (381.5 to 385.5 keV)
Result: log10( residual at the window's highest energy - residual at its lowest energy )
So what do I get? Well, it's -1.5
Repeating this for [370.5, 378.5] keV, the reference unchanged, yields -0.8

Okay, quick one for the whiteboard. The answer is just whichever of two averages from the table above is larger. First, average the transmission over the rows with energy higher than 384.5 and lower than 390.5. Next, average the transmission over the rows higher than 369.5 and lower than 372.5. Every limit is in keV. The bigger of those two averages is 2.12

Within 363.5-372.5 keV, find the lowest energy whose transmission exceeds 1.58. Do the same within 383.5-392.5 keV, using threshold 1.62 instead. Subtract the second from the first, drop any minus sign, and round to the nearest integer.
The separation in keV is 20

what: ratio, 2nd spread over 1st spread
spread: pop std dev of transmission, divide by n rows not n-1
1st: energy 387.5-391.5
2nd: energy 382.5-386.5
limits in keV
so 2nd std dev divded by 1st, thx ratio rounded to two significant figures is 0.28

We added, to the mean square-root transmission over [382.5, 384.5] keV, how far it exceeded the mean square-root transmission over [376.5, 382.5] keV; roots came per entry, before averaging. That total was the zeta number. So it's 1.56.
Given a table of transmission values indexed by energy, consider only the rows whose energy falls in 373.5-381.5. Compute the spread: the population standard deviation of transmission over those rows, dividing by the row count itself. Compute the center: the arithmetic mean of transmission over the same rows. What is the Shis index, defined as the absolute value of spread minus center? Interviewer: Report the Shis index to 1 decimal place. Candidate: 1.4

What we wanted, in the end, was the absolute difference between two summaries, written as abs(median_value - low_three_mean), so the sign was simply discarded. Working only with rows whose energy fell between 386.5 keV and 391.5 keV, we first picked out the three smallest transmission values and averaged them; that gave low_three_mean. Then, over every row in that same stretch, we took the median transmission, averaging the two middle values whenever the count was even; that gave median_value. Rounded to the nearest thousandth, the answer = 0.104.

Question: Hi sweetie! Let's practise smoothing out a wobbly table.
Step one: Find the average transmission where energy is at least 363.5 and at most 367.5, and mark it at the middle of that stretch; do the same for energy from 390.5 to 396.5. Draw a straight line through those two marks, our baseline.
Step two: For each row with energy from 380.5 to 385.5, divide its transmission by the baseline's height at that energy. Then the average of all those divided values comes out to 1.04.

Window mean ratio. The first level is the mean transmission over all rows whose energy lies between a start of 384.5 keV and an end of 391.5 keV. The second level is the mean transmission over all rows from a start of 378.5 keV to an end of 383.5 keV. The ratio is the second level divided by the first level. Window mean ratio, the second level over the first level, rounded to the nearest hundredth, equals 0.94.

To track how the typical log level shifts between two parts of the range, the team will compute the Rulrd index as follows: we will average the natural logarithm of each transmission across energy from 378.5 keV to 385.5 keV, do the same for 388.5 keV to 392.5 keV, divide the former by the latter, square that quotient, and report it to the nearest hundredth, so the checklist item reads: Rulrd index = 0.93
